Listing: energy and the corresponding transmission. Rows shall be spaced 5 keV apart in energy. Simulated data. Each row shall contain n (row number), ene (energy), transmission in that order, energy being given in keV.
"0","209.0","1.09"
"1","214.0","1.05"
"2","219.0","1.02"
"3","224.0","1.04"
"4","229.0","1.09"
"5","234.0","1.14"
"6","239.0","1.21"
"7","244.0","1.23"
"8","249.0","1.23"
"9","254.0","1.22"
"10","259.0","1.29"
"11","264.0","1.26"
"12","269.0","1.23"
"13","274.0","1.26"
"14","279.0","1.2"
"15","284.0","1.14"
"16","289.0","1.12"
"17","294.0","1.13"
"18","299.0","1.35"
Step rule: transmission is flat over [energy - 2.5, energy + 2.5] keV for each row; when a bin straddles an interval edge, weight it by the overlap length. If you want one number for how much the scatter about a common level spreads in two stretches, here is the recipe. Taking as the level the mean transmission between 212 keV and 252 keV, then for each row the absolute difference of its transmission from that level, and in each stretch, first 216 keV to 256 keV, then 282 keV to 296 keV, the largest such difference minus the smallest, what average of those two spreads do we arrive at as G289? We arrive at 0.05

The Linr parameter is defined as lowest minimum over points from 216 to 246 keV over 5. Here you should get 0.204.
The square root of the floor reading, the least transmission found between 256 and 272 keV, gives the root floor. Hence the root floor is 1.11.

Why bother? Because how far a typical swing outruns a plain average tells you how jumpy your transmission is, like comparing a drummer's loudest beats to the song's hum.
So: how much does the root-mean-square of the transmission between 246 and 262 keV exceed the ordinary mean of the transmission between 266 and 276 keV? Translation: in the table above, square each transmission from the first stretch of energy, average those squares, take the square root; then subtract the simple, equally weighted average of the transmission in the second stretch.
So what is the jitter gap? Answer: 0.00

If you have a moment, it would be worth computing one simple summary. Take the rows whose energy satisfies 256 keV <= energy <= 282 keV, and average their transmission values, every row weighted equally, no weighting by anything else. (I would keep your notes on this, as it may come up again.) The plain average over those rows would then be 1.25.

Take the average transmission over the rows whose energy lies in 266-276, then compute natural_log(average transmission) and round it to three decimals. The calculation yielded 0.219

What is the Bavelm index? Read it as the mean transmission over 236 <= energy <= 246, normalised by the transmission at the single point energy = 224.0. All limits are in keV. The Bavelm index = 1.17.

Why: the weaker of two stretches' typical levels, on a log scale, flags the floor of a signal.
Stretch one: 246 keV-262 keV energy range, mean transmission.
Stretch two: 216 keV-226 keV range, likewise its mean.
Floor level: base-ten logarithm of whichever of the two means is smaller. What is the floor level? 0.013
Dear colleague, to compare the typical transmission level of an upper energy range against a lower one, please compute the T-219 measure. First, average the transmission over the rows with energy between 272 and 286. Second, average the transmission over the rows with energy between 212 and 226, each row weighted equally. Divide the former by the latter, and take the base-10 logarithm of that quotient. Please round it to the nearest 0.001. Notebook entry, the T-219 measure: 0.064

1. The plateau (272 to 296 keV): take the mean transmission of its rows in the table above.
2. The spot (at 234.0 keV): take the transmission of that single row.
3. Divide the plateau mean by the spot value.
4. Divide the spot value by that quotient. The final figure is 1.1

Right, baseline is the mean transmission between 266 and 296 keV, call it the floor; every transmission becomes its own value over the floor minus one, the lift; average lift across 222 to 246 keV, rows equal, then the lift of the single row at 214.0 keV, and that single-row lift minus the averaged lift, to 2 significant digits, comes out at -0.078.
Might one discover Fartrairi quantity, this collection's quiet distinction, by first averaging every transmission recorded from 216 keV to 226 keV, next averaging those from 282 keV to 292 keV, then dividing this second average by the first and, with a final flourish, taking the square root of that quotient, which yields 1.047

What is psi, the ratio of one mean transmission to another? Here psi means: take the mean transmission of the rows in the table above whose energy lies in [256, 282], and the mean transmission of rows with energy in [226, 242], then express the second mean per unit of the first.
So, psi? 0.92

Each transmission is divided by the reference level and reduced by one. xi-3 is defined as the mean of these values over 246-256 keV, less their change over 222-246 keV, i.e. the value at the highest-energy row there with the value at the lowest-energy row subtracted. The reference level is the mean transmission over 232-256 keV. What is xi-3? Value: -0.14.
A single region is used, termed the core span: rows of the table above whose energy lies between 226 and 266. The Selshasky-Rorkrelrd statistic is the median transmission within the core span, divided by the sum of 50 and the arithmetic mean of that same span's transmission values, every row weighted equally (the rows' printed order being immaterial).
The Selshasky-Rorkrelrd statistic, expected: 0.0239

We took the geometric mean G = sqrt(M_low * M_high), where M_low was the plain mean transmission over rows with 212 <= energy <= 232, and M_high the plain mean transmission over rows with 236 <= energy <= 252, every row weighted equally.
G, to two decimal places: 1.13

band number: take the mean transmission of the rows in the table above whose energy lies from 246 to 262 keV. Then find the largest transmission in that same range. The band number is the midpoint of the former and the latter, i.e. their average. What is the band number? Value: 1.27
